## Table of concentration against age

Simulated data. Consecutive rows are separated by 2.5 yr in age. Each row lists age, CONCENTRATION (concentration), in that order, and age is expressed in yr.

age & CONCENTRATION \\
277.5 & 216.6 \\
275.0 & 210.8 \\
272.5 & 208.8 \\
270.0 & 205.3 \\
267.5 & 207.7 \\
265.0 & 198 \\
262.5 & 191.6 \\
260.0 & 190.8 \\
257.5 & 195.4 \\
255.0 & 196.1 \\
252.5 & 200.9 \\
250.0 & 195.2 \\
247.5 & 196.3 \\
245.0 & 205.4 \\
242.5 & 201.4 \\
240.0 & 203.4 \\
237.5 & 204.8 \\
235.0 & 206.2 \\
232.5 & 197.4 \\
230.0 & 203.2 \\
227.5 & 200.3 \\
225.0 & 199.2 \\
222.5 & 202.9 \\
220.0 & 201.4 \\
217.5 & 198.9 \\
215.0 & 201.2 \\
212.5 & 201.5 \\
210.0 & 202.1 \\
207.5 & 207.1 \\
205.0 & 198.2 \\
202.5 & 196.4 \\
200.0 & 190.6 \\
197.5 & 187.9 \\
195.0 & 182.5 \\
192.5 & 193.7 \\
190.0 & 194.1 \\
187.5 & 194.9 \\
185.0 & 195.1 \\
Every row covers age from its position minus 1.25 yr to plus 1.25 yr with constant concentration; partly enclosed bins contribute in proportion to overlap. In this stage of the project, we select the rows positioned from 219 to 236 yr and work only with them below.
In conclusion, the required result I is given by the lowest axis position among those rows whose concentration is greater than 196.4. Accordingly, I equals 220.0 yr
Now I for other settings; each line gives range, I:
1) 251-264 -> 252.5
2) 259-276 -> 265.0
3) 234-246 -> 235.0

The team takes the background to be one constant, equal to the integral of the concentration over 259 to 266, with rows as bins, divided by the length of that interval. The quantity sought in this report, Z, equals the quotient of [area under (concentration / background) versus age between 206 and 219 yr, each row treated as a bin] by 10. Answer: 1.36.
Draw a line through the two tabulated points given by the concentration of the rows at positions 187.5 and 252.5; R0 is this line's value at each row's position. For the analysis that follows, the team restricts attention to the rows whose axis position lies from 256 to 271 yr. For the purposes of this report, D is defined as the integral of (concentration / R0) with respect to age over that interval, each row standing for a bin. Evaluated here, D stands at 14.7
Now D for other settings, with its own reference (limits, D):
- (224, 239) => 15.2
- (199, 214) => 15.2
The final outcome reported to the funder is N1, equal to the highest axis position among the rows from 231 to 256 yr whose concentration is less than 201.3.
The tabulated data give 255.0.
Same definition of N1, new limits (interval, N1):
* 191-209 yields 205.0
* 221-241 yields 232.5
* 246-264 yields 262.5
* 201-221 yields 217.5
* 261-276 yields 265.0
